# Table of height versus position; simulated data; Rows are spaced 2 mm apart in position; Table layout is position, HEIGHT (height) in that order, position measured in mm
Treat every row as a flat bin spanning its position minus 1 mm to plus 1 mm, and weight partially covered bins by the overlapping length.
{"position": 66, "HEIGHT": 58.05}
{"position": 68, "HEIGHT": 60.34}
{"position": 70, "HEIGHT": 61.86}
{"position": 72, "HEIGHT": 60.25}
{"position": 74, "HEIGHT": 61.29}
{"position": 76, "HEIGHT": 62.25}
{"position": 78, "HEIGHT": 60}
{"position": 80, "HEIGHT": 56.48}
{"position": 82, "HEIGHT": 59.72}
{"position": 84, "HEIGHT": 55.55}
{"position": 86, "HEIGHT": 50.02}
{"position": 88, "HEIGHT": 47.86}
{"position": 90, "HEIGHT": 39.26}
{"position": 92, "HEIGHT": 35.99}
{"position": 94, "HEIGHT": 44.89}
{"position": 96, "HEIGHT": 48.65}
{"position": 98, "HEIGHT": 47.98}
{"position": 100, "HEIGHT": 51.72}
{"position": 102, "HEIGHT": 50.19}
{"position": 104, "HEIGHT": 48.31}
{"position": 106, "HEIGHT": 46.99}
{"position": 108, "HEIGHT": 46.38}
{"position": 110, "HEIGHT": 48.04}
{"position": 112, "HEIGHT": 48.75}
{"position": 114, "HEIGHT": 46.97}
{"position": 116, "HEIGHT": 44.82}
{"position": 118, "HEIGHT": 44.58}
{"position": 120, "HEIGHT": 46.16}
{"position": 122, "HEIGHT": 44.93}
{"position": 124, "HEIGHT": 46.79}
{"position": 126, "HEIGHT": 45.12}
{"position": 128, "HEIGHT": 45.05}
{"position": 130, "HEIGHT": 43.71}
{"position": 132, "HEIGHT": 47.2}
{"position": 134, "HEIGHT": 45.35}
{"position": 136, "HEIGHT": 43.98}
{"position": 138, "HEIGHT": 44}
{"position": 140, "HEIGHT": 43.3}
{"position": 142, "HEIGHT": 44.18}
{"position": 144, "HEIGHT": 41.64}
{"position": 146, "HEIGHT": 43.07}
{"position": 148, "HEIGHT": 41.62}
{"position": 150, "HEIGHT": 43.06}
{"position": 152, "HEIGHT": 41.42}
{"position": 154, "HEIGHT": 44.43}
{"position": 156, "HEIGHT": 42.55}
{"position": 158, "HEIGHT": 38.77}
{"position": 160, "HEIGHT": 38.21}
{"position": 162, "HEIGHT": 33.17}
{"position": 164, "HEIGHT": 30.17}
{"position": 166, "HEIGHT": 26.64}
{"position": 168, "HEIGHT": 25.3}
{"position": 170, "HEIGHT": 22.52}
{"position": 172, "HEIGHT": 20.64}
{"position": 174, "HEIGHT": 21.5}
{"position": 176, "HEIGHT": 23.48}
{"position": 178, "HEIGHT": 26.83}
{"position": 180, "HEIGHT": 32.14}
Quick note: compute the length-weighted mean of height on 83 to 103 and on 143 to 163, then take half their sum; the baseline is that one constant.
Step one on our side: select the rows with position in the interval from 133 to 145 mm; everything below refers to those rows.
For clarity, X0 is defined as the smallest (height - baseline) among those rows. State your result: -2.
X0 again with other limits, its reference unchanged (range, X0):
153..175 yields -23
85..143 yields -8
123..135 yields 0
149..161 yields -6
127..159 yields -5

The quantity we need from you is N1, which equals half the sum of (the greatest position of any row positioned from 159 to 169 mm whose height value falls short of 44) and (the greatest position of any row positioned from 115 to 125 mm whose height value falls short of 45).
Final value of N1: 145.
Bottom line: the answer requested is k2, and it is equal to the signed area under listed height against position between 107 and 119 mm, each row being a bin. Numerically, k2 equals 559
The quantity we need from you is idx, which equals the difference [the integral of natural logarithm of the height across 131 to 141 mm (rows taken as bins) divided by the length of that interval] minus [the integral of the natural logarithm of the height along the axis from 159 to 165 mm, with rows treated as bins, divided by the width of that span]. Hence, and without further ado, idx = 0.28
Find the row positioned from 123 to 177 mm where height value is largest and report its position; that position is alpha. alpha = 132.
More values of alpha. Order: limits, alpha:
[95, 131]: 100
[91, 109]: 100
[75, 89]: 76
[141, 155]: 154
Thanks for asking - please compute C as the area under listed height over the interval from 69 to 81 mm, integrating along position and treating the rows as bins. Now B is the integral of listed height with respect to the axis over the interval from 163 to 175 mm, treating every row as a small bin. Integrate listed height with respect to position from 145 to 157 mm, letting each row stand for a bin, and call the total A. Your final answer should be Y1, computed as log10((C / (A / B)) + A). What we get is 2.97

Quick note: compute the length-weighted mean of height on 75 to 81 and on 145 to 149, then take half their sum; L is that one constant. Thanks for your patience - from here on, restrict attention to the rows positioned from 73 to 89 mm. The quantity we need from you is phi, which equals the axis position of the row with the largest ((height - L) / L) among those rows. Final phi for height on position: 76 mm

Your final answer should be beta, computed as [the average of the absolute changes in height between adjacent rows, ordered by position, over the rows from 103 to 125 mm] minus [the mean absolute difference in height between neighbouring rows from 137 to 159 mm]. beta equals -0.6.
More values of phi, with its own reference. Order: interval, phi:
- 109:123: 112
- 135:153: 142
